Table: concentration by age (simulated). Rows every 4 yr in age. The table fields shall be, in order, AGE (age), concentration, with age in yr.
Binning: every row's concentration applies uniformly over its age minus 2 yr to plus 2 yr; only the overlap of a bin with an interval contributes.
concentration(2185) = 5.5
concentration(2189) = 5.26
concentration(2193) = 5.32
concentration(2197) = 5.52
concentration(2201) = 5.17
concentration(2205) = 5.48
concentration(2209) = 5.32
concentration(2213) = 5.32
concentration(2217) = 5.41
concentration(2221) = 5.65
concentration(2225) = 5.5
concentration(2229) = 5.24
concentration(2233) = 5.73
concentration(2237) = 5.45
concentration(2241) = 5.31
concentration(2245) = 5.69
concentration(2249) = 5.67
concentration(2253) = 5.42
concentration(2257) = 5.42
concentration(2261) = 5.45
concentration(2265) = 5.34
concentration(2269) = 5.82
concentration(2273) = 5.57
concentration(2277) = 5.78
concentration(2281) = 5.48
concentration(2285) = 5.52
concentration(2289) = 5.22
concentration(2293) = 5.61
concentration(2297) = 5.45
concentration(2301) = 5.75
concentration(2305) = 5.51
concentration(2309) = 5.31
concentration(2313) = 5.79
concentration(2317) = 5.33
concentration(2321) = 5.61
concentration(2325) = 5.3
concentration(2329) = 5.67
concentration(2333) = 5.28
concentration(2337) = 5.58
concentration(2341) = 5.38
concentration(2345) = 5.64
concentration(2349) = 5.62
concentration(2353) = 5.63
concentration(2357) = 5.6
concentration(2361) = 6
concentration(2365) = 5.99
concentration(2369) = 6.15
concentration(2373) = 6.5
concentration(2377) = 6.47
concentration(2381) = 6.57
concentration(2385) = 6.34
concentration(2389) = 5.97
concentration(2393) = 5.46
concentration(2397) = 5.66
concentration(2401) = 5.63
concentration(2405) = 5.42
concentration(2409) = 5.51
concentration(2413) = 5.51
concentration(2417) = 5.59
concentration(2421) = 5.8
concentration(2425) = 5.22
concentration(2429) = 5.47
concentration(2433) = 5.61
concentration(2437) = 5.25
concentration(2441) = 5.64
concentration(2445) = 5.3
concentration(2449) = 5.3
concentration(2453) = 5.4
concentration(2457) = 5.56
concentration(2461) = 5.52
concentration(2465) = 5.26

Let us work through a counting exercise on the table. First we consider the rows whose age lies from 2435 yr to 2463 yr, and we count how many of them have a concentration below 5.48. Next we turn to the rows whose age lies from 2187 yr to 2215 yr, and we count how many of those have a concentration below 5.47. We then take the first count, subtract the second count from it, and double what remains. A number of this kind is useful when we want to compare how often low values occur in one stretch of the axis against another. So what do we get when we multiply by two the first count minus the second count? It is -2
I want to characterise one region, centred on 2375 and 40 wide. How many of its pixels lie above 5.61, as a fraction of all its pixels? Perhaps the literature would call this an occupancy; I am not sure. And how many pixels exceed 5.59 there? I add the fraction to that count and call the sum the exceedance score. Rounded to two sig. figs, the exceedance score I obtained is 9.8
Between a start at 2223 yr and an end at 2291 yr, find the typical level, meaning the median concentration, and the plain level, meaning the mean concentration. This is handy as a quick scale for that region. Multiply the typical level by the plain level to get 30.2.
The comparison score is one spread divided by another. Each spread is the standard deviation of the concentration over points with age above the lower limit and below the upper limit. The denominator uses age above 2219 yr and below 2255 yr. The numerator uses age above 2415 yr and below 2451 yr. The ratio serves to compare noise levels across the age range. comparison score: 1.17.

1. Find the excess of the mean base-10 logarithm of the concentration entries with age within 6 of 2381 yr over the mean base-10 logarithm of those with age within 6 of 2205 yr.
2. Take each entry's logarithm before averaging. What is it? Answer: 0.084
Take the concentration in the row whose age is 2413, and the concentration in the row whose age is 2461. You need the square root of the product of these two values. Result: 5.51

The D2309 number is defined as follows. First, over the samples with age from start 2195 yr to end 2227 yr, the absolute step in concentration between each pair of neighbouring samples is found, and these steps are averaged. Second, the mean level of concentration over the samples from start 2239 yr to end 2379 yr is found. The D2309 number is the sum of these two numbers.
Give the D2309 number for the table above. 5.81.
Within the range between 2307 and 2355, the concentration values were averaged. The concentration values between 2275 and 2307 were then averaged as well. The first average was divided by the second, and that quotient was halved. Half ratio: 0.497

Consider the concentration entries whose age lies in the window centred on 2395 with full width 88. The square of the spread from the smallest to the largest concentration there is 1.8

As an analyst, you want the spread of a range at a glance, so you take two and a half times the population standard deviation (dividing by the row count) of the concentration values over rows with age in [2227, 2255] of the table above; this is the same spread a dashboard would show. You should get 0.45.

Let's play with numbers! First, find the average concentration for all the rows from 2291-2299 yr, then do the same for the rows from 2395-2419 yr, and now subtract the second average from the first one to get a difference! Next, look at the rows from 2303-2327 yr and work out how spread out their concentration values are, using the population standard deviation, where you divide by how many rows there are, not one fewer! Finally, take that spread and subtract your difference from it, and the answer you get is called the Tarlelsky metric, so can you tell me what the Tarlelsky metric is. 0.20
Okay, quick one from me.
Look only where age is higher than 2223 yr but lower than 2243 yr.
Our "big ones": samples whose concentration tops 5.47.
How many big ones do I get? 2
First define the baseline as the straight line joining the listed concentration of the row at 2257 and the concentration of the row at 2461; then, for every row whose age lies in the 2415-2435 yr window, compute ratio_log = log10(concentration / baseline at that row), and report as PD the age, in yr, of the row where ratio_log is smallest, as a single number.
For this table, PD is 2425 yr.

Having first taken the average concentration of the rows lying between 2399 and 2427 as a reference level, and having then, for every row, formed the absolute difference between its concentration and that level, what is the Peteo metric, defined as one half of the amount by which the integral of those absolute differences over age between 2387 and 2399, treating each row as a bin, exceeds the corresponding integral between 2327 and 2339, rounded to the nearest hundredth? 0.40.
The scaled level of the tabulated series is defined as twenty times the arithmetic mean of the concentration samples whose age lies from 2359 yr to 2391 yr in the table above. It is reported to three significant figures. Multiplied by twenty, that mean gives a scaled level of 125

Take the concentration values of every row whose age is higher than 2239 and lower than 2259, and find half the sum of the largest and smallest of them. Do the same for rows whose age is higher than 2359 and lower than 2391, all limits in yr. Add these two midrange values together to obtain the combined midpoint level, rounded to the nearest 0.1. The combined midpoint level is 11.8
